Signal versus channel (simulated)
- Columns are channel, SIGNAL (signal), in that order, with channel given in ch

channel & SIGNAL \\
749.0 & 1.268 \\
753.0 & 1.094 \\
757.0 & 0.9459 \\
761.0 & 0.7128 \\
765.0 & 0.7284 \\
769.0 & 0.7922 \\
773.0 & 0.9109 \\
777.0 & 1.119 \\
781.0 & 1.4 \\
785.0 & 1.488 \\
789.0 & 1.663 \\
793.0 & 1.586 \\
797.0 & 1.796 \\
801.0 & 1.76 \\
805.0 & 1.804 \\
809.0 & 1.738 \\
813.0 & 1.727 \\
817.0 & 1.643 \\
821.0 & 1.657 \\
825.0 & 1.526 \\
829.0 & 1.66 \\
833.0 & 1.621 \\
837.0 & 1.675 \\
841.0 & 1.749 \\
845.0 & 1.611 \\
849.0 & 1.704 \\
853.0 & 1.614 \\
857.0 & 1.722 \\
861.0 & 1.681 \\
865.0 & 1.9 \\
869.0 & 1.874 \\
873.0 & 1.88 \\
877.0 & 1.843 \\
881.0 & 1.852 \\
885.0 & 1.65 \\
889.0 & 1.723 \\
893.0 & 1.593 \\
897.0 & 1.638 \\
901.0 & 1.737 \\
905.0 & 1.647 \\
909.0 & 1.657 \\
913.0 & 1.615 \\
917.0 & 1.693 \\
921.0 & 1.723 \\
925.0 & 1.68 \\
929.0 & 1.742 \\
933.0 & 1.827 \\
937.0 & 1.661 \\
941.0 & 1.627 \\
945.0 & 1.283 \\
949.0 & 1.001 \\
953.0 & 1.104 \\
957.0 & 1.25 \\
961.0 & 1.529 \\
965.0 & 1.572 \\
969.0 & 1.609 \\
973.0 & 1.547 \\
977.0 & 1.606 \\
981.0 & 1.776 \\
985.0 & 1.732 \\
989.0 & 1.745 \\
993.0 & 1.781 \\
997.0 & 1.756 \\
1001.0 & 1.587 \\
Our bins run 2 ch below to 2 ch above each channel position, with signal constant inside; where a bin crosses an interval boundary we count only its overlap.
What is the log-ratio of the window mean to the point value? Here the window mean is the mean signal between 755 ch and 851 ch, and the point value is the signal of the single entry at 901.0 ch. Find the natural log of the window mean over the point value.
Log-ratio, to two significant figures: -0.17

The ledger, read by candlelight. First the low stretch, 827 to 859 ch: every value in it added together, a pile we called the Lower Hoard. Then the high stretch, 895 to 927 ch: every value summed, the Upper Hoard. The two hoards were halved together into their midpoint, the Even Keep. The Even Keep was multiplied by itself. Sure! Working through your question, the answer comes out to 179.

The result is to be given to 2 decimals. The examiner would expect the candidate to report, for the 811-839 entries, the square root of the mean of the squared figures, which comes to 1.65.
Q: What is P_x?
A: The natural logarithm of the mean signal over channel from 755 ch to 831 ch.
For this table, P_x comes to 0.339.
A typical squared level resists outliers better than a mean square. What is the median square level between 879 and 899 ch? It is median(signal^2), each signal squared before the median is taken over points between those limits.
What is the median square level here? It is 2.7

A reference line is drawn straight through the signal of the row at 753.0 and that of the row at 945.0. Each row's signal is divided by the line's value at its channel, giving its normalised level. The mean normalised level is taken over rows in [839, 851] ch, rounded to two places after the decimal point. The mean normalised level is 1.43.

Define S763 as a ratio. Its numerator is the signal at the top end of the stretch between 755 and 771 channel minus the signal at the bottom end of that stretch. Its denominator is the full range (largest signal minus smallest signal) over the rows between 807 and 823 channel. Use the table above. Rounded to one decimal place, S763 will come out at -1.6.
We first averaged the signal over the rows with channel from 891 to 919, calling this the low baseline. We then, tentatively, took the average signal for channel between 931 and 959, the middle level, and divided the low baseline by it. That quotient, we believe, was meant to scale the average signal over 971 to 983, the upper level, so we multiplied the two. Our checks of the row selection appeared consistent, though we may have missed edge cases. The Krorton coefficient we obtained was 1.95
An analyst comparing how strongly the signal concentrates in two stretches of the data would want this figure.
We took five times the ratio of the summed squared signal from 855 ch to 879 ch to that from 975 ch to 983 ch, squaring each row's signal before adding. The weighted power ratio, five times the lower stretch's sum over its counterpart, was 17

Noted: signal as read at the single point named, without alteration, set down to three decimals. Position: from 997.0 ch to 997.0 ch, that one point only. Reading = 1.756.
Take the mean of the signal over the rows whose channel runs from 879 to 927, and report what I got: 1.68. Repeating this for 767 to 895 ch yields 1.62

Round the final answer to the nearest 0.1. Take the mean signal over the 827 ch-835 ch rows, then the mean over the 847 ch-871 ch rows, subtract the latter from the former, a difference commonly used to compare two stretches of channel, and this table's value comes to -0.1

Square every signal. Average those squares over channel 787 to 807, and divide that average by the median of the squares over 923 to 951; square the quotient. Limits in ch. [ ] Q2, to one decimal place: 1.2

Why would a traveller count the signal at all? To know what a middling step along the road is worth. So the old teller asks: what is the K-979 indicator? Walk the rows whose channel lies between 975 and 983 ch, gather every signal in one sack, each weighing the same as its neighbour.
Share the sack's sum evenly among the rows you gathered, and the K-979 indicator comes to 1.69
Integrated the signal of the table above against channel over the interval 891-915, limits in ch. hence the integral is 40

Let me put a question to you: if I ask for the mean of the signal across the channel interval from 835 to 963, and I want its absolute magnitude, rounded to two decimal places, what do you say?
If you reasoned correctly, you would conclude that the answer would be 1.64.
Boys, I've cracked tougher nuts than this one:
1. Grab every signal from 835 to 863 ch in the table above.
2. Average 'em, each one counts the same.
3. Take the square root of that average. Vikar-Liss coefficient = 1.30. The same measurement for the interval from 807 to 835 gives 1.29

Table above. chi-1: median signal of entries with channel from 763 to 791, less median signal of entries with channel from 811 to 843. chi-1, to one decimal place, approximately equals -0.5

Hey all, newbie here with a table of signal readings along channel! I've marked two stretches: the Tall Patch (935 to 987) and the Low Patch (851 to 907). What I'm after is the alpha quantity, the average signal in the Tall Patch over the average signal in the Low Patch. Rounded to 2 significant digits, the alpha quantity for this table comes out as 0.85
